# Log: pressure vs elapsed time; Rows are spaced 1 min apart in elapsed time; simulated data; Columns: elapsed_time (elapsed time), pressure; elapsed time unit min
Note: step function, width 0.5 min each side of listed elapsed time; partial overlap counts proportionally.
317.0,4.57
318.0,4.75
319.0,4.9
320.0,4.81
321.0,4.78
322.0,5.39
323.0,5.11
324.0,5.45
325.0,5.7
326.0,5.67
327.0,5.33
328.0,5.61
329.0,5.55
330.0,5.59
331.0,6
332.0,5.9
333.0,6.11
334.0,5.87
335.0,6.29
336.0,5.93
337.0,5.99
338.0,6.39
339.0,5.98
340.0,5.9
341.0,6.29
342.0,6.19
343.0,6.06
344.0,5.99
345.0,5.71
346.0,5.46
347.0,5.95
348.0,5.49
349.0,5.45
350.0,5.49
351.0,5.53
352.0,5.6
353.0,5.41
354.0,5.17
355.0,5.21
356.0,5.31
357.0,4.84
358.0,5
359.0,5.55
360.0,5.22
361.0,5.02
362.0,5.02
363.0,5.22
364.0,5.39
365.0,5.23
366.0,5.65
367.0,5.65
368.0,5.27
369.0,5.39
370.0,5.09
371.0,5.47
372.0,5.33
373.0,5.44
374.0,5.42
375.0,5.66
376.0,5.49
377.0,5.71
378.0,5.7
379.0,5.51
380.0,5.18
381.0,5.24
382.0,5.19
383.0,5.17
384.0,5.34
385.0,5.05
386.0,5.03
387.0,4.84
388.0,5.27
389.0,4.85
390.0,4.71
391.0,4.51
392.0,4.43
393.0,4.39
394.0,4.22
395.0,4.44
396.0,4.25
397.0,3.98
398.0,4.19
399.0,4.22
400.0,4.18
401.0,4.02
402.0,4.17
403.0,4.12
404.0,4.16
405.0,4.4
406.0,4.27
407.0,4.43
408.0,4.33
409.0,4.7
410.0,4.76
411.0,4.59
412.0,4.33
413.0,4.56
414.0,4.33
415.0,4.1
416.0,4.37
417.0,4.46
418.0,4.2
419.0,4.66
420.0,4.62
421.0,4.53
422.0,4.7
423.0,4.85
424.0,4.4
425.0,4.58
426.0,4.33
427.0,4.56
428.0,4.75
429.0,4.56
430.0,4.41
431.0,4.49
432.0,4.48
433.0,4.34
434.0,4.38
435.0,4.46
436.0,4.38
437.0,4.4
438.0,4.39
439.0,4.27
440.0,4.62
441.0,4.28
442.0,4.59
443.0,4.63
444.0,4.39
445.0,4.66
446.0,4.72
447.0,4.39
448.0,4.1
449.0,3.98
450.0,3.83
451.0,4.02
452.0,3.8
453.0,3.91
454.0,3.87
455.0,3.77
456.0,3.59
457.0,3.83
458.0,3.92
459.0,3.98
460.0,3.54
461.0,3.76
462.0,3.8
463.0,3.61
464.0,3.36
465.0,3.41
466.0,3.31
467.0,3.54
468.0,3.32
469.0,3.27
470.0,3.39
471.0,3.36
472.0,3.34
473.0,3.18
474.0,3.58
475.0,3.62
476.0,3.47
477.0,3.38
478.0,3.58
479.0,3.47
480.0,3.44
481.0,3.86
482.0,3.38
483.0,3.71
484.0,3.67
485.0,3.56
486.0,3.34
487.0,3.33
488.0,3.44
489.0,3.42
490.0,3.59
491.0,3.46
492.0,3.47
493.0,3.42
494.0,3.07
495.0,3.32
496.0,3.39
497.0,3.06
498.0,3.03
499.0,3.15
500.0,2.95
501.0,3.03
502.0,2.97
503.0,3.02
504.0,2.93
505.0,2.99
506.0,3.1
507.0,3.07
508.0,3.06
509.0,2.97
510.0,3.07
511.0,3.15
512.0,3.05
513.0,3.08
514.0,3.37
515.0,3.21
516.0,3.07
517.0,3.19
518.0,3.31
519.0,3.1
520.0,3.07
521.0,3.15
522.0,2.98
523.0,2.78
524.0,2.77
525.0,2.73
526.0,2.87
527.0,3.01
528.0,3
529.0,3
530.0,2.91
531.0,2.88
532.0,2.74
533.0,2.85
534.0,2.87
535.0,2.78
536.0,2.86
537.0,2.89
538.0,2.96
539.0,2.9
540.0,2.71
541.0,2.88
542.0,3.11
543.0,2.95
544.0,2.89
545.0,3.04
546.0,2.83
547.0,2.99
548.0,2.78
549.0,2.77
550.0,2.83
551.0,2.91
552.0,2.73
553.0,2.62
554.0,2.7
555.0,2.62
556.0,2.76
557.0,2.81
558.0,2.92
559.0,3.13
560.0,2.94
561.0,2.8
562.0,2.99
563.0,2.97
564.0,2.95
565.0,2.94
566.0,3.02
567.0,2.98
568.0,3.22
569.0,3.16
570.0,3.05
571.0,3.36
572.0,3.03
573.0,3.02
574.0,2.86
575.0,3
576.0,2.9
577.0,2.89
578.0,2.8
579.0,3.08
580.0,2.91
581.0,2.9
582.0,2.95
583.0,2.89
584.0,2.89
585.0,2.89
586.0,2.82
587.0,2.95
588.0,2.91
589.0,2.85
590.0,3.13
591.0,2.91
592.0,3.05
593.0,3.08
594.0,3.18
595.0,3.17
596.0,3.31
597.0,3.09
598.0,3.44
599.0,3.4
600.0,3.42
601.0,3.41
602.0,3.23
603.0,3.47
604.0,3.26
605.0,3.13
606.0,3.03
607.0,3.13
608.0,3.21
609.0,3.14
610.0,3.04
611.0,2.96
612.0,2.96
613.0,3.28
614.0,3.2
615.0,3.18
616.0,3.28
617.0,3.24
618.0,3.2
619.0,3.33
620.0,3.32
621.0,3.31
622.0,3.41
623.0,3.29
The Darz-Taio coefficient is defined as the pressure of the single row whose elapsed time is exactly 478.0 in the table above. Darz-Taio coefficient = 3.58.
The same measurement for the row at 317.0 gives 4.57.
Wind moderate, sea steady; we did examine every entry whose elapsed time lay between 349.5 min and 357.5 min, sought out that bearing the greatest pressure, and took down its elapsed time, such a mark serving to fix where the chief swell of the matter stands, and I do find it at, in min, 352.0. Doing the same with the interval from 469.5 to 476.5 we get 475.0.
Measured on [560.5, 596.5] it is 571.0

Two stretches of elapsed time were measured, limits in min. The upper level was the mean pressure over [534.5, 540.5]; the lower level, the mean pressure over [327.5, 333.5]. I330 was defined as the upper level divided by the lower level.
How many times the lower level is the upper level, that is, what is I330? 0.49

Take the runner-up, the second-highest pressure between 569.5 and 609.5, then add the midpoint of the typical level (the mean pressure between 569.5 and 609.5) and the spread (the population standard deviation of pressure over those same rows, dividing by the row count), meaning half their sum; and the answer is 5.07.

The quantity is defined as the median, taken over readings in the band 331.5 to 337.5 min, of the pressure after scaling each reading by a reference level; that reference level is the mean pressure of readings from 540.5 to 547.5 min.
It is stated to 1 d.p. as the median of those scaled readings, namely 2.0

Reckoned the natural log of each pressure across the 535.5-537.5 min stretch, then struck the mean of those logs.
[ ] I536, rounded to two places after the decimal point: 1.06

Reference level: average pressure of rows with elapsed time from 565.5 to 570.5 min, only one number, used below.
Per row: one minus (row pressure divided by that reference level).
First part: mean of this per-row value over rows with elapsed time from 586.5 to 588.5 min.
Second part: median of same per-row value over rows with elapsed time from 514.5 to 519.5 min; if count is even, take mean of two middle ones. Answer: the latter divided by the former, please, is -0.7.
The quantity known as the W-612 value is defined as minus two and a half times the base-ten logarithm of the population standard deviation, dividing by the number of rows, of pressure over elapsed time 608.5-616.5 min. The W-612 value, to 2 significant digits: 2.3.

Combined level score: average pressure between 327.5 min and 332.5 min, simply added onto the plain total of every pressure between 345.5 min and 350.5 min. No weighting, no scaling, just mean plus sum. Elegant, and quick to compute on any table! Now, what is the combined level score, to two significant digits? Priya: 34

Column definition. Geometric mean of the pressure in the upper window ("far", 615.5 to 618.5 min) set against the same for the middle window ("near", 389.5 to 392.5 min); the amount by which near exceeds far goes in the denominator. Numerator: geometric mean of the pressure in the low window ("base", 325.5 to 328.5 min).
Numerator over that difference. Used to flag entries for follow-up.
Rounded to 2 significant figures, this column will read 4.2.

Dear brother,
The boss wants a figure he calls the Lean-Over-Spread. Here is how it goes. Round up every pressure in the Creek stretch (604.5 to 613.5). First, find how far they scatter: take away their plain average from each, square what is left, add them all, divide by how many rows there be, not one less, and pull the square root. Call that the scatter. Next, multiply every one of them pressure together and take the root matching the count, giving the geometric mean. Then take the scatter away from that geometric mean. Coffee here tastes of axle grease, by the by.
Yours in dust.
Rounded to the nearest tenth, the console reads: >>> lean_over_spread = 3.0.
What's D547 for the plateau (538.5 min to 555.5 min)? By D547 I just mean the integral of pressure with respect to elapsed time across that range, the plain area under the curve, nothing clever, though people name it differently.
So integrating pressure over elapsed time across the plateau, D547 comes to 48.3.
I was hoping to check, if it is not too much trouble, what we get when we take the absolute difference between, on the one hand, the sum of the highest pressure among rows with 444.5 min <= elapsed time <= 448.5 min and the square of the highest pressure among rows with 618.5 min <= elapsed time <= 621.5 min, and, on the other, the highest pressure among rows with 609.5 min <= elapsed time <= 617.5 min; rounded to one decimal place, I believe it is 12.5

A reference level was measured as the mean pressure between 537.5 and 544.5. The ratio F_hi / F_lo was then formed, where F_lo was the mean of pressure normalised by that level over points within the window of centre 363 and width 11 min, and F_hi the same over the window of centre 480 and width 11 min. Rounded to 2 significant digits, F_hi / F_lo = 0.67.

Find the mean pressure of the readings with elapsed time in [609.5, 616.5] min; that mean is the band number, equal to 3.1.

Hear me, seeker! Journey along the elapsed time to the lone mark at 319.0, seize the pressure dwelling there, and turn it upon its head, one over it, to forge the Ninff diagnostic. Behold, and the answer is 0.204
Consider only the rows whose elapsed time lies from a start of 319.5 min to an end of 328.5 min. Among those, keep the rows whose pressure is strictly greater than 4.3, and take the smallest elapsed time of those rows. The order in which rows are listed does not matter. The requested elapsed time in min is 320.0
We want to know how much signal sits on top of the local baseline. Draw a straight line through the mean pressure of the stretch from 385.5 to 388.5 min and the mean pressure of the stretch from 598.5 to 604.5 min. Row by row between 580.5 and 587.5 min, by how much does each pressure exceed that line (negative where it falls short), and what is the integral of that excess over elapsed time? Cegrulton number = -4.2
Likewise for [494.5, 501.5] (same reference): -7.3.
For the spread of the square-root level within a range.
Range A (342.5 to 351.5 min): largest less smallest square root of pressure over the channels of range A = 0.13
